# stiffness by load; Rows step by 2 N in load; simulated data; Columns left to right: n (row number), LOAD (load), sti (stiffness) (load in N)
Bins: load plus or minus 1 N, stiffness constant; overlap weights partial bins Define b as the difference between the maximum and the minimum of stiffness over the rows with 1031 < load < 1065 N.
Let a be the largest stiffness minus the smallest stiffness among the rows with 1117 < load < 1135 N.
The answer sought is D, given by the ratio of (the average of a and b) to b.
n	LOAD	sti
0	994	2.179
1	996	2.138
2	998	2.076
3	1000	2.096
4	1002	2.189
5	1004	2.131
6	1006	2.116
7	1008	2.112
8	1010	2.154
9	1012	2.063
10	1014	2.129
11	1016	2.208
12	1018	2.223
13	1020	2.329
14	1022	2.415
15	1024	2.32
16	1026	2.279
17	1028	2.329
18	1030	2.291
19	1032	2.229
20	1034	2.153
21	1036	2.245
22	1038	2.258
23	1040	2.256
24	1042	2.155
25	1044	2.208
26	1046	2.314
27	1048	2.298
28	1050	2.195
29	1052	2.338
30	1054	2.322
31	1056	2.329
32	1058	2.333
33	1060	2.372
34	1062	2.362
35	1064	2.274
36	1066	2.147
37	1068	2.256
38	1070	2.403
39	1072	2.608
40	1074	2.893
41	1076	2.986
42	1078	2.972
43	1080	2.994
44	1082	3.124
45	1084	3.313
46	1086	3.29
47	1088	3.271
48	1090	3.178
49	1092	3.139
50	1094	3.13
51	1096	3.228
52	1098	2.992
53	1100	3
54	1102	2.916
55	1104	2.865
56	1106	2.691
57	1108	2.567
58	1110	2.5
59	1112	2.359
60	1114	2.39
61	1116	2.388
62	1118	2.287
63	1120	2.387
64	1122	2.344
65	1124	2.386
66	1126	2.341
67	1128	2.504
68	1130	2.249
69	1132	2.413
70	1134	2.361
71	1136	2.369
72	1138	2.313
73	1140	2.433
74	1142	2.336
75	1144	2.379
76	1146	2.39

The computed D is 1.08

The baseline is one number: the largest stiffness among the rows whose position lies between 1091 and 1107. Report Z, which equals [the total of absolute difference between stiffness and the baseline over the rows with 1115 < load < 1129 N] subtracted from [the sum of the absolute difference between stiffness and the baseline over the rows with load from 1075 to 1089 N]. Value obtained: -4.9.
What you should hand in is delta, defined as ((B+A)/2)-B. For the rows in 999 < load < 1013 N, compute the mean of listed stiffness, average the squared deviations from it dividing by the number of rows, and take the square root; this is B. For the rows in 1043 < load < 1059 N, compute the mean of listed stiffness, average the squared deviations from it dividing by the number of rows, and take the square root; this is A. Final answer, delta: 0.01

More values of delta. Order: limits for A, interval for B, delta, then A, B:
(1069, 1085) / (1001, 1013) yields 0.11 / 0.27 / 0.039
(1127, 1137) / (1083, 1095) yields 0.00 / 0.08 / 0.074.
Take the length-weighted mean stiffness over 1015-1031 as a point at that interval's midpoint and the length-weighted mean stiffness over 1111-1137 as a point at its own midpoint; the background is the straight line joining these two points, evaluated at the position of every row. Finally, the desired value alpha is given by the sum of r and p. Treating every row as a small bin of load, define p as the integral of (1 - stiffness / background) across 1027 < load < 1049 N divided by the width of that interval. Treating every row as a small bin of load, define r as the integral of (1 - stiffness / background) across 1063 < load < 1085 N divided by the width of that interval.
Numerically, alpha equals -0.141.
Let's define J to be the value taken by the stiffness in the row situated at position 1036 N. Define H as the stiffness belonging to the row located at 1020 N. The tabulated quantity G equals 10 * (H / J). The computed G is 10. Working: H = 2.329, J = 2.245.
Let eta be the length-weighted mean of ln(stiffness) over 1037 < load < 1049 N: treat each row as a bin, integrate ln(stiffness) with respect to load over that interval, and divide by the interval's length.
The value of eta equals 0.81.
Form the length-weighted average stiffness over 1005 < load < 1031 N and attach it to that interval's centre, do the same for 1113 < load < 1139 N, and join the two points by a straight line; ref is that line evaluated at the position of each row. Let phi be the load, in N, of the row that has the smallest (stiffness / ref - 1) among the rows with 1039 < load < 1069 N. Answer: 1066 N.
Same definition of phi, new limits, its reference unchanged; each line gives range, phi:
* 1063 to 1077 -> 1066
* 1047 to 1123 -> 1066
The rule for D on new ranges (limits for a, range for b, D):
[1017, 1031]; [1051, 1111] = 0.58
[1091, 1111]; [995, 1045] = 1.53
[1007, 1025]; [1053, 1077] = 0.71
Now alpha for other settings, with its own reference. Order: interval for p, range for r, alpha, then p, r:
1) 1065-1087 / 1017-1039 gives -0.196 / -0.21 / 0.010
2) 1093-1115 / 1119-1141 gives -0.184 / -0.18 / 0.000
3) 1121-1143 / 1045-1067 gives 0.012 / 0.00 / 0.010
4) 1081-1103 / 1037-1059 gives -0.322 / -0.34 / 0.019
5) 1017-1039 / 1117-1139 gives 0.015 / 0.01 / 0.005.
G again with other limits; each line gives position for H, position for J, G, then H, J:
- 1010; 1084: 7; 2.154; 3.313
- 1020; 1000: 11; 2.329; 2.096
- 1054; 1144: 10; 2.322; 2.379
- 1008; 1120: 9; 2.112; 2.387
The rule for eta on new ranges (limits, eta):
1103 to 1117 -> 0.93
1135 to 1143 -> 0.86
